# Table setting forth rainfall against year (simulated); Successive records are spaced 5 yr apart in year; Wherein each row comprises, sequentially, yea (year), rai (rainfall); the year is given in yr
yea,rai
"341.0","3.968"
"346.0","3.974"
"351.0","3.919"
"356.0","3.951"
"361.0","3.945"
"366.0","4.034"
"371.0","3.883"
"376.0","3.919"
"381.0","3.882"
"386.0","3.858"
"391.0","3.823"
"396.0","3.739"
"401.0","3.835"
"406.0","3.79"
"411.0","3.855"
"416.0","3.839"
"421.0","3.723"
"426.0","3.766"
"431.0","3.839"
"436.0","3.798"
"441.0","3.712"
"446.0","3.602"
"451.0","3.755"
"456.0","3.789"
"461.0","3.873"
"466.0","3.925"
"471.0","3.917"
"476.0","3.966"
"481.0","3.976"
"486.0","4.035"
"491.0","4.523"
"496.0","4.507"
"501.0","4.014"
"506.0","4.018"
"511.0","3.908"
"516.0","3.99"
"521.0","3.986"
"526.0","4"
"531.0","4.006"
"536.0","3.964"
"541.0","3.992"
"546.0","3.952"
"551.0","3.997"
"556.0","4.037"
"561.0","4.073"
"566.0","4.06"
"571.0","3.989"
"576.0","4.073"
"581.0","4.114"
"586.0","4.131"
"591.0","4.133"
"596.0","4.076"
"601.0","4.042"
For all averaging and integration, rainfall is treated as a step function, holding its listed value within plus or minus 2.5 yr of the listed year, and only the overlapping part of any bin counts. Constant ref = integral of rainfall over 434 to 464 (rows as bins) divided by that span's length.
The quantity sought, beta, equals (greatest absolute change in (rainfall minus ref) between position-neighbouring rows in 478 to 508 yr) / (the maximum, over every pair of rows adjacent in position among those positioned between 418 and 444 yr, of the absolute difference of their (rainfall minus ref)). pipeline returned 5.73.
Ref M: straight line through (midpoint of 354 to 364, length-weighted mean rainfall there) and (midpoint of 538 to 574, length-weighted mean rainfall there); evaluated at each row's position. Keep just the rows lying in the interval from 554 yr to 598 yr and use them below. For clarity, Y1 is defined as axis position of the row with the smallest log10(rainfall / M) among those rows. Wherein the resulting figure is 571.0 yr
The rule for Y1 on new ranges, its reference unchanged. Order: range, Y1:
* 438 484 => 446.0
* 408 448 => 446.0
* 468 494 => 471.0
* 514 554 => 546.0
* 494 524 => 511.0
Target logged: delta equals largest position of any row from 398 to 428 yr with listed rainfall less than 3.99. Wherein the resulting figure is 426.0 yr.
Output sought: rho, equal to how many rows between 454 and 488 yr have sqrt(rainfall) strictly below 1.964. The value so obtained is 1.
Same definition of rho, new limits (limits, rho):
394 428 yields 7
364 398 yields 2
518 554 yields 0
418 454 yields 7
